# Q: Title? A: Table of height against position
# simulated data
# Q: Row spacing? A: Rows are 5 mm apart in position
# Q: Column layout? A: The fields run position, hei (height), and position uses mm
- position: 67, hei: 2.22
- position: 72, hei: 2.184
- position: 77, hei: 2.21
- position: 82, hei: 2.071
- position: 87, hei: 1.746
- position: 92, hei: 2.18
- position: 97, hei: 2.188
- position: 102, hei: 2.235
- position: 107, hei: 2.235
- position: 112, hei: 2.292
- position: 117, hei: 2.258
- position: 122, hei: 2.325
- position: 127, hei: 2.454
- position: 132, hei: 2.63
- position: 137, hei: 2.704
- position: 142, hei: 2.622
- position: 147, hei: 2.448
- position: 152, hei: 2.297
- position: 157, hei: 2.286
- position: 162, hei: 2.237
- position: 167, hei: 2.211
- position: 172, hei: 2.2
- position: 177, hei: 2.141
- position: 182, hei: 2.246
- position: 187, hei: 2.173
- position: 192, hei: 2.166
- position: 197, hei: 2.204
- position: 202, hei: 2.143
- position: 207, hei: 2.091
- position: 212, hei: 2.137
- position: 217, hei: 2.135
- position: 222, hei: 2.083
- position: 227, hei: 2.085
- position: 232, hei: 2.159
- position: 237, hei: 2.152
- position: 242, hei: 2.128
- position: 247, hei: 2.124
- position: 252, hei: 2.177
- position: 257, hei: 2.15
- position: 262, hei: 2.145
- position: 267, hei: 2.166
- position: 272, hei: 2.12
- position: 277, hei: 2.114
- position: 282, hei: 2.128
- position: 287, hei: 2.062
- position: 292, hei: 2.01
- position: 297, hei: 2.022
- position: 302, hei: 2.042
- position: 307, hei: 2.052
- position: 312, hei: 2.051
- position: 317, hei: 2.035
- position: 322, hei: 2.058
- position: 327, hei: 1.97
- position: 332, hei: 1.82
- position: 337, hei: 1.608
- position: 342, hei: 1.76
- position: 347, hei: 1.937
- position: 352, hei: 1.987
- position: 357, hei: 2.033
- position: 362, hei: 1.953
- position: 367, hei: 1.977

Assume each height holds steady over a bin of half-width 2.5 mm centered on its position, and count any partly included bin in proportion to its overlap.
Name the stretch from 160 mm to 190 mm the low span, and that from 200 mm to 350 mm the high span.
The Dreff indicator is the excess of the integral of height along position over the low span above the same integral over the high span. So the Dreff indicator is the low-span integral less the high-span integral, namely -242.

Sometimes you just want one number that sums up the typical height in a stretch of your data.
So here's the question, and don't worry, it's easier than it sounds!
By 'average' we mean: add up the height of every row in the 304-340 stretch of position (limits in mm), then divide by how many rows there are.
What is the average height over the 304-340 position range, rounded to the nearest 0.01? 1.94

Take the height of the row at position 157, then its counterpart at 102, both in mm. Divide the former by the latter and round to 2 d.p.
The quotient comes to 1.02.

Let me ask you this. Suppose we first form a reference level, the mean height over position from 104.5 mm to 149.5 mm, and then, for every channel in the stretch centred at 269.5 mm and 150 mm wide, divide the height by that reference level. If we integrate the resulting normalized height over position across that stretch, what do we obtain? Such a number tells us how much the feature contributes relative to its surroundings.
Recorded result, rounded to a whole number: 127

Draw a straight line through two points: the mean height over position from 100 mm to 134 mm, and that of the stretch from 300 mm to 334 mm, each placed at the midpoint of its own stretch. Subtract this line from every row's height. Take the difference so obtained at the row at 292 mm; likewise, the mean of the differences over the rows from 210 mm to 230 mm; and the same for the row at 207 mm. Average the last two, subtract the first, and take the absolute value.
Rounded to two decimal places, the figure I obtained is 0.04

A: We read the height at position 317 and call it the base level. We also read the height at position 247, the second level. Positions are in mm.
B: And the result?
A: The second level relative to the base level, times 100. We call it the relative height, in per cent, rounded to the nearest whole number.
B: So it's 104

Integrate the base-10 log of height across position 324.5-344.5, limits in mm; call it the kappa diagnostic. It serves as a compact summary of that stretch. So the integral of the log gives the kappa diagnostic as 5.0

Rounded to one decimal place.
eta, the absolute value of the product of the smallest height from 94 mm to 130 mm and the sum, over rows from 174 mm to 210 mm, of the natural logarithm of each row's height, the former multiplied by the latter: 11.8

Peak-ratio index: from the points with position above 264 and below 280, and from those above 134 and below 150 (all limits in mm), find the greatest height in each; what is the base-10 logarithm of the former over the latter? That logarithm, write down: -0.10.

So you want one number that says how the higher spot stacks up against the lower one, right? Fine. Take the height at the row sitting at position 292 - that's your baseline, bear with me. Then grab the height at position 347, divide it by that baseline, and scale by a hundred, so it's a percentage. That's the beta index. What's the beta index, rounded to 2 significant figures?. 96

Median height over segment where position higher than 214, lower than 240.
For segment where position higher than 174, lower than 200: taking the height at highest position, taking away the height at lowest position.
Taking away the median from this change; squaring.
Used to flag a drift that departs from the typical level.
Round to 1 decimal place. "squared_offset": 4.3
